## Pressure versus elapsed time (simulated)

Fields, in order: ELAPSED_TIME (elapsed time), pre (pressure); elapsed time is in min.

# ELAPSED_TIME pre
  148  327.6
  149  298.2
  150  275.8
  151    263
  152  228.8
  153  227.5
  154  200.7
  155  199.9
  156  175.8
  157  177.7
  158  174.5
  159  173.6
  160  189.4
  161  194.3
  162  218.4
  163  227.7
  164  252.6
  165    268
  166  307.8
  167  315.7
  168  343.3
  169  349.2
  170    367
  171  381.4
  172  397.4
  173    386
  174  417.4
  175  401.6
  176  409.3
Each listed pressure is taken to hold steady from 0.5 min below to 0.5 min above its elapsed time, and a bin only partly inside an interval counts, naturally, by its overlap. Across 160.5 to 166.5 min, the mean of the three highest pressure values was 276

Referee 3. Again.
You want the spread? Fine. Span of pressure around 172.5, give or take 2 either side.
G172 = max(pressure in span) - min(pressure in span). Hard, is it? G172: 36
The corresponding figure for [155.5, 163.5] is 54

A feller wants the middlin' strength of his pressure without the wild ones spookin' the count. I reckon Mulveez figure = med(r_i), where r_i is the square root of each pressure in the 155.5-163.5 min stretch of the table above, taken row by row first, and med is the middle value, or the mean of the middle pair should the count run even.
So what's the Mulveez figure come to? 13.5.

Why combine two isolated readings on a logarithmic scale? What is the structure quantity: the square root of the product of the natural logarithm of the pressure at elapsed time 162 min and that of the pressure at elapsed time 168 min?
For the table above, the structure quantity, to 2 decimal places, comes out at 5.61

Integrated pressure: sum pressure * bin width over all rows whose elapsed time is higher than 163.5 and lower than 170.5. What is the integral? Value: 2204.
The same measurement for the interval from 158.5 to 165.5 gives 1524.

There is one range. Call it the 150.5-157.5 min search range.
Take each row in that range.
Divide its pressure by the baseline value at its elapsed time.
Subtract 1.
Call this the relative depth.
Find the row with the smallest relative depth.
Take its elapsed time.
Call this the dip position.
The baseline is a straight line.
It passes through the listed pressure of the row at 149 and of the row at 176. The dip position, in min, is 157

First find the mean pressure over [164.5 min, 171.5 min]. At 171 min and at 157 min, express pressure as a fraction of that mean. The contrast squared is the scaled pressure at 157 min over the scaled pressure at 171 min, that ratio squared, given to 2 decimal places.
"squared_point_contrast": 0.22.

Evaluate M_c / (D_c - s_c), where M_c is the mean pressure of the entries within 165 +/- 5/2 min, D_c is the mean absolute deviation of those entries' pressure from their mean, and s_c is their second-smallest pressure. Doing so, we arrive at -1.23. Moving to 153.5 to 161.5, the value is -1.13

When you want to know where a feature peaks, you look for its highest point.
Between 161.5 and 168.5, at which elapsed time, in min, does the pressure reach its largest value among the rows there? 168 min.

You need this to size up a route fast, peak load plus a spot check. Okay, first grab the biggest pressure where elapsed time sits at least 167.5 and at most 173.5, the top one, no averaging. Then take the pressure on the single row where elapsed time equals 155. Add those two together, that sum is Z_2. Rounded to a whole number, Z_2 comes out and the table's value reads 597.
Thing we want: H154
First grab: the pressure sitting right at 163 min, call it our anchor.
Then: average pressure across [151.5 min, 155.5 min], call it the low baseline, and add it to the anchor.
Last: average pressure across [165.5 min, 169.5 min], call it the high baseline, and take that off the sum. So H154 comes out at 113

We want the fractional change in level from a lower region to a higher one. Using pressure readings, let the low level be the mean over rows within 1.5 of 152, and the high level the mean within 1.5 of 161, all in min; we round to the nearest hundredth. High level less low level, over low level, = -0.16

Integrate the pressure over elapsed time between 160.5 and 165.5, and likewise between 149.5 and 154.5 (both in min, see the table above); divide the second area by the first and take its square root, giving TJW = 1.01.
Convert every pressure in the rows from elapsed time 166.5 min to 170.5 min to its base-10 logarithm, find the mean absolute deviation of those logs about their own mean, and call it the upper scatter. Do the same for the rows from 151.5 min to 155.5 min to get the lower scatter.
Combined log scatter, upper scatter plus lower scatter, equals 0.046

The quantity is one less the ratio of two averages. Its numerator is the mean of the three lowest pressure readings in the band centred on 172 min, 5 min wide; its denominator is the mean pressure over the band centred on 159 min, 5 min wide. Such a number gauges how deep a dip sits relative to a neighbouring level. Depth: -1.1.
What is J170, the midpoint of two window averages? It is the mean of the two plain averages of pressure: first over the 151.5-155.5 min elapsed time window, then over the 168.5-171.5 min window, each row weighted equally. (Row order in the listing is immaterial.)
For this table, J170 290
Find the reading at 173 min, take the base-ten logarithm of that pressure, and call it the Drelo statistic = 2.59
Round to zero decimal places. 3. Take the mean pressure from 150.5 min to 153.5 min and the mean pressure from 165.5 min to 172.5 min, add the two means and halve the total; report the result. 296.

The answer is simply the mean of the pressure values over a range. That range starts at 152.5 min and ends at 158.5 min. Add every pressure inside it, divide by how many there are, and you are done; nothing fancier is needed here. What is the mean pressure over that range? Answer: 193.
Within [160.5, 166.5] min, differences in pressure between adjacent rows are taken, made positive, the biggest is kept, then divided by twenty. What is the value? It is 2.0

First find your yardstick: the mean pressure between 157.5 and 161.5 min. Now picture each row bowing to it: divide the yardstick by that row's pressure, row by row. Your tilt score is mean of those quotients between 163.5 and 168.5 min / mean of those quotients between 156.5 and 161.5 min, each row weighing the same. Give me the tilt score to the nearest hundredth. 0.62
